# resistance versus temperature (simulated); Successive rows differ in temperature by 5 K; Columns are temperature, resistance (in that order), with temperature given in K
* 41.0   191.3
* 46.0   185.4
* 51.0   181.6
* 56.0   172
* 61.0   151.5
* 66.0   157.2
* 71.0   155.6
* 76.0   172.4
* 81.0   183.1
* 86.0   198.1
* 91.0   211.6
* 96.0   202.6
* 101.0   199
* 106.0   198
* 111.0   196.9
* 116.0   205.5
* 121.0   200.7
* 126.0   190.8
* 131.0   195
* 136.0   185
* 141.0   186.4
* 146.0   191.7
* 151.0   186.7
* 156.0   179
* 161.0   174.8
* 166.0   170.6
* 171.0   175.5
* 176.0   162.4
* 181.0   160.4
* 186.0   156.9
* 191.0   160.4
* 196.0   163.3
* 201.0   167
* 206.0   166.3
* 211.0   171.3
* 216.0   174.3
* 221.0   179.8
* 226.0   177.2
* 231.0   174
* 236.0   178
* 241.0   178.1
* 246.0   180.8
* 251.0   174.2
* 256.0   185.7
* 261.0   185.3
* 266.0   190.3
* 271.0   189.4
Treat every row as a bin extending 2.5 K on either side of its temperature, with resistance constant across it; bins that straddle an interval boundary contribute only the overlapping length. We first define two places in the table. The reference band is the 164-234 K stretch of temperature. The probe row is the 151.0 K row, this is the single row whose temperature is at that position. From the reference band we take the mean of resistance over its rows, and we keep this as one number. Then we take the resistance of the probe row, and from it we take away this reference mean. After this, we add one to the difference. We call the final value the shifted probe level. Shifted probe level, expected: 19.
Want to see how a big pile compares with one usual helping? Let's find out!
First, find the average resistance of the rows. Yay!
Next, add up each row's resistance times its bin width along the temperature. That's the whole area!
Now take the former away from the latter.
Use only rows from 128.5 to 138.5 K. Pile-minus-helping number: 1710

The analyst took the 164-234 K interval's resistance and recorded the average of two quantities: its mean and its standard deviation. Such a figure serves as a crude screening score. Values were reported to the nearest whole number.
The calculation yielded 88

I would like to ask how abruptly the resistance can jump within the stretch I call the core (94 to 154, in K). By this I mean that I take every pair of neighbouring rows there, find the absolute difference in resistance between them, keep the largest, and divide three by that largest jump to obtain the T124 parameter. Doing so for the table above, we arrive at 0.30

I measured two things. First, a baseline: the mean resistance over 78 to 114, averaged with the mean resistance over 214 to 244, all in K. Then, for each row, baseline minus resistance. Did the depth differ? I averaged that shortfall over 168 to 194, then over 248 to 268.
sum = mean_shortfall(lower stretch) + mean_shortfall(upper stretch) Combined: 28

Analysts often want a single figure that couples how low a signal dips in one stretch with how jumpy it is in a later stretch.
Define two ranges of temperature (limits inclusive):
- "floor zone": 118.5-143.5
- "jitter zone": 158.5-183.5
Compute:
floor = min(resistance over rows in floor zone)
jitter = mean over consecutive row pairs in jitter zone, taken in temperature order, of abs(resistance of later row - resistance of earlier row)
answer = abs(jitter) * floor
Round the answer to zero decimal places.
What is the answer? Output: 1119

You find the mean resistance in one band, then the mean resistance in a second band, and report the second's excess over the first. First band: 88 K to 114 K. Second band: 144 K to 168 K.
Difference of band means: -21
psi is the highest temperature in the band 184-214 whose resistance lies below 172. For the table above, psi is 211.0 K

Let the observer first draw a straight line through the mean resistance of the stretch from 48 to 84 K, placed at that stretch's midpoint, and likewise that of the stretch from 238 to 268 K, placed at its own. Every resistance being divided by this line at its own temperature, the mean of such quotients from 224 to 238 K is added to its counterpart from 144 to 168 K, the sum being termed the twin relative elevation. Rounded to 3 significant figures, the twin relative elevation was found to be 2.01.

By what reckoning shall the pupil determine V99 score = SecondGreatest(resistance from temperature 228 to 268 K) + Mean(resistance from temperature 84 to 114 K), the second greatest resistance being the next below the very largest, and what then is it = 387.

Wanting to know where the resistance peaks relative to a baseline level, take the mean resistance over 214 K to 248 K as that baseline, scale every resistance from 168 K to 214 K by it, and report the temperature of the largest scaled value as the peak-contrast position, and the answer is 171.0 K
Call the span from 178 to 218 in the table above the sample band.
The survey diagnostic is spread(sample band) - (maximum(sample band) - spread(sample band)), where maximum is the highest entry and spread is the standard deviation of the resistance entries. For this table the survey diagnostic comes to -163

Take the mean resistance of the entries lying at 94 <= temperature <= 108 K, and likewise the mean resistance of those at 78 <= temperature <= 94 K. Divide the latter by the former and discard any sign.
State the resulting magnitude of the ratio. 0.99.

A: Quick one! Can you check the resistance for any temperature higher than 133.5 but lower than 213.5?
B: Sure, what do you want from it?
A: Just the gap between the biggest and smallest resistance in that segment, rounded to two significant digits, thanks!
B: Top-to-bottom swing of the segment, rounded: 35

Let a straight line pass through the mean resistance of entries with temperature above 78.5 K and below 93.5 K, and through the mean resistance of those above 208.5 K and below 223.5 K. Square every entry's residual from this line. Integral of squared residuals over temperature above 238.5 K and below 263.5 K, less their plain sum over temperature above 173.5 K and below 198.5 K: 2160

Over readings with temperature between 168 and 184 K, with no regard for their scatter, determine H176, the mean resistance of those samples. 166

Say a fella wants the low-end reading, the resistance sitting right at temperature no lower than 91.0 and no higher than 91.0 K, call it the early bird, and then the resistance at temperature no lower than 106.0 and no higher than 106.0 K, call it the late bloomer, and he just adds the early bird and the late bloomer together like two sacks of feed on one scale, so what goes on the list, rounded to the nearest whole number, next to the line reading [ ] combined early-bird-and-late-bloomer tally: 410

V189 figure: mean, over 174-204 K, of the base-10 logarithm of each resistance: 2.21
